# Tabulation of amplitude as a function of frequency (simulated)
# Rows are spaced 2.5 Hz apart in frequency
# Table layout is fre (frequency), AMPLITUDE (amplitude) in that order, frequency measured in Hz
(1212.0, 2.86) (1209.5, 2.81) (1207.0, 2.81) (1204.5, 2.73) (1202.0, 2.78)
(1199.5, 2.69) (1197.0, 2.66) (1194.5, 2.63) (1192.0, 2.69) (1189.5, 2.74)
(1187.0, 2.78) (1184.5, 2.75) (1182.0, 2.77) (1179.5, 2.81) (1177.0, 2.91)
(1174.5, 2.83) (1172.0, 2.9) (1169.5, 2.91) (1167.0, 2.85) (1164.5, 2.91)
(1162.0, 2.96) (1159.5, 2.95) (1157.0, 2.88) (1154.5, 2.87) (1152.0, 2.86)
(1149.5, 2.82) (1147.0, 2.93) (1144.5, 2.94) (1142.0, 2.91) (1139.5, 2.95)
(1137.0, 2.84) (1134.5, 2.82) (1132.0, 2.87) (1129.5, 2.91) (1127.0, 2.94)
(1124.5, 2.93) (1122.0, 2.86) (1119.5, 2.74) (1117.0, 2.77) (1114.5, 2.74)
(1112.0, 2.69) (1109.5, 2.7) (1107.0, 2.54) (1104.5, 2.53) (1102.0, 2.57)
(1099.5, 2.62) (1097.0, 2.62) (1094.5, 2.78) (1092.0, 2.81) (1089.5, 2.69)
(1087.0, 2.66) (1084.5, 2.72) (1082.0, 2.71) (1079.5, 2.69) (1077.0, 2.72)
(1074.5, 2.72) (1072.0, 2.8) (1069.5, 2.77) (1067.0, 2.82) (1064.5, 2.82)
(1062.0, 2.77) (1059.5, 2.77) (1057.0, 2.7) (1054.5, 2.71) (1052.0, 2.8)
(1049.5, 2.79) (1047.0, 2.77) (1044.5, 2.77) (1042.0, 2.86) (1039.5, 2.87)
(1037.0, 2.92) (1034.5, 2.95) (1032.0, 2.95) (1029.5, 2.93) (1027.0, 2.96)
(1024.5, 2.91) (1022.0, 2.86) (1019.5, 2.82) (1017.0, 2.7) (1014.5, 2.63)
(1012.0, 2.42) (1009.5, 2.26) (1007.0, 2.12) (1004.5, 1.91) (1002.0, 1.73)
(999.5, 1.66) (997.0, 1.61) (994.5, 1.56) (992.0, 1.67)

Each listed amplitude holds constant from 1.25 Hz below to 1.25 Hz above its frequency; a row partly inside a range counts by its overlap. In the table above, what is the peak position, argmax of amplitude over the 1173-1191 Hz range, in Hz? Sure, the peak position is 1177.0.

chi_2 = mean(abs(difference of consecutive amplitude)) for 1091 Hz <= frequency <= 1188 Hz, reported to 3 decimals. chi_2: 0.049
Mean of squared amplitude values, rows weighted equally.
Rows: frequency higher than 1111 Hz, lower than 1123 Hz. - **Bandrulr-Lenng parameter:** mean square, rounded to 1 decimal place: 7.6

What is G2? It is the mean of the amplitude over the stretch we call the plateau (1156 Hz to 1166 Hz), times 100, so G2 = 292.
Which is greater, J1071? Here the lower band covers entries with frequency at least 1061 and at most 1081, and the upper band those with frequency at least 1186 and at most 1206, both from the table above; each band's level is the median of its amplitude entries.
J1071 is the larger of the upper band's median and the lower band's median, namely 2.77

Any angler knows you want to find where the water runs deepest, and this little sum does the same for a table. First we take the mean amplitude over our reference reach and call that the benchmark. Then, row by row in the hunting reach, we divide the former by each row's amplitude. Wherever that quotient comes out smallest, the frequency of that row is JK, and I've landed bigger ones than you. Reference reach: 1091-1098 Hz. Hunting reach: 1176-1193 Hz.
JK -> 1177.0 Hz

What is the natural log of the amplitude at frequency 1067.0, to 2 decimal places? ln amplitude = 1.04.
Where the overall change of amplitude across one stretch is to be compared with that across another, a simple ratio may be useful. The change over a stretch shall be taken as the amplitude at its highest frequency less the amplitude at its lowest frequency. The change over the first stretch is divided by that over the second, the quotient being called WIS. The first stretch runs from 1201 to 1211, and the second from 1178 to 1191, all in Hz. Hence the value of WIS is -0.4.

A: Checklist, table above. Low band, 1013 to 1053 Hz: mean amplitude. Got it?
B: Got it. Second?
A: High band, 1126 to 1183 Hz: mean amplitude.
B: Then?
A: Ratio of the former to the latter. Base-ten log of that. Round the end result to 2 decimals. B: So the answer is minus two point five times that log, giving 0.02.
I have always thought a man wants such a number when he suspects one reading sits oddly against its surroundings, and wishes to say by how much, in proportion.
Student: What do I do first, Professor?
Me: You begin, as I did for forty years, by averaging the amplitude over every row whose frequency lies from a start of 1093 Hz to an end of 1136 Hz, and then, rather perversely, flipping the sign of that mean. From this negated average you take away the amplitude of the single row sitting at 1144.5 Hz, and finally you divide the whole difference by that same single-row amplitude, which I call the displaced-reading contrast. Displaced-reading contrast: -1.933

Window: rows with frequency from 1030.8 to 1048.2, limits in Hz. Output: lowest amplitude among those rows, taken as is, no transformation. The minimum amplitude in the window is 2.77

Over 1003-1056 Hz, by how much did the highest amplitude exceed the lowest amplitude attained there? 1.05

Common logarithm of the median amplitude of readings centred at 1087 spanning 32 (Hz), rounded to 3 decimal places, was 0.433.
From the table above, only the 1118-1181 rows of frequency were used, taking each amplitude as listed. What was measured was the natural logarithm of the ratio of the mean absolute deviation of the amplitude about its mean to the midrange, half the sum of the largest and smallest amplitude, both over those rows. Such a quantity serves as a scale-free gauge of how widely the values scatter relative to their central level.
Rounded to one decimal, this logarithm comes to -4.2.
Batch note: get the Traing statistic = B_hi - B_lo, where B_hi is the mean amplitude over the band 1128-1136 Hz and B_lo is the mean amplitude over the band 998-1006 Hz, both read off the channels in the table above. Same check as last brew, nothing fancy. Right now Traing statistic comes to 1.10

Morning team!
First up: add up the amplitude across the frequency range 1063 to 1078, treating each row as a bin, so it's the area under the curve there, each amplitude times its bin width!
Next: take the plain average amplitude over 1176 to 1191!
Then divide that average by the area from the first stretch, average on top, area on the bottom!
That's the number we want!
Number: 0.067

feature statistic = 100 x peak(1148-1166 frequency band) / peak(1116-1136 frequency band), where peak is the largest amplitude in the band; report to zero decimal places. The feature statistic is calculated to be 101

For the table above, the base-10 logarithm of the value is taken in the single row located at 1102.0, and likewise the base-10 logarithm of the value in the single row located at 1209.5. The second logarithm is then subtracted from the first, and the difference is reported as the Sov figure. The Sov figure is -0.04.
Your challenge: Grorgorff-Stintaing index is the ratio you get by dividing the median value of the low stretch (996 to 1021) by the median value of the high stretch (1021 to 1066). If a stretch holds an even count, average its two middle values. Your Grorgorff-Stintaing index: 0.77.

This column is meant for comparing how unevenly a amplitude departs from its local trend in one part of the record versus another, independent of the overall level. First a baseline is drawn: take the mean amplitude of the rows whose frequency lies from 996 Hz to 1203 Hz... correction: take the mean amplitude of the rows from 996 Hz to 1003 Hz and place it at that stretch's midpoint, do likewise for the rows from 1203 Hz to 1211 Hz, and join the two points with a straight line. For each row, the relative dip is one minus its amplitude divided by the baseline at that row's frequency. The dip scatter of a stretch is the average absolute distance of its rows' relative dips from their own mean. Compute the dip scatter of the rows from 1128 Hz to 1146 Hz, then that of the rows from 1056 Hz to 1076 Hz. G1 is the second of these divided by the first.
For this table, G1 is 1.4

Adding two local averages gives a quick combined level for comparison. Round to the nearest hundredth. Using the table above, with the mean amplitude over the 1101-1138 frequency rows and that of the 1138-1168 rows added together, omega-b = 5.67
